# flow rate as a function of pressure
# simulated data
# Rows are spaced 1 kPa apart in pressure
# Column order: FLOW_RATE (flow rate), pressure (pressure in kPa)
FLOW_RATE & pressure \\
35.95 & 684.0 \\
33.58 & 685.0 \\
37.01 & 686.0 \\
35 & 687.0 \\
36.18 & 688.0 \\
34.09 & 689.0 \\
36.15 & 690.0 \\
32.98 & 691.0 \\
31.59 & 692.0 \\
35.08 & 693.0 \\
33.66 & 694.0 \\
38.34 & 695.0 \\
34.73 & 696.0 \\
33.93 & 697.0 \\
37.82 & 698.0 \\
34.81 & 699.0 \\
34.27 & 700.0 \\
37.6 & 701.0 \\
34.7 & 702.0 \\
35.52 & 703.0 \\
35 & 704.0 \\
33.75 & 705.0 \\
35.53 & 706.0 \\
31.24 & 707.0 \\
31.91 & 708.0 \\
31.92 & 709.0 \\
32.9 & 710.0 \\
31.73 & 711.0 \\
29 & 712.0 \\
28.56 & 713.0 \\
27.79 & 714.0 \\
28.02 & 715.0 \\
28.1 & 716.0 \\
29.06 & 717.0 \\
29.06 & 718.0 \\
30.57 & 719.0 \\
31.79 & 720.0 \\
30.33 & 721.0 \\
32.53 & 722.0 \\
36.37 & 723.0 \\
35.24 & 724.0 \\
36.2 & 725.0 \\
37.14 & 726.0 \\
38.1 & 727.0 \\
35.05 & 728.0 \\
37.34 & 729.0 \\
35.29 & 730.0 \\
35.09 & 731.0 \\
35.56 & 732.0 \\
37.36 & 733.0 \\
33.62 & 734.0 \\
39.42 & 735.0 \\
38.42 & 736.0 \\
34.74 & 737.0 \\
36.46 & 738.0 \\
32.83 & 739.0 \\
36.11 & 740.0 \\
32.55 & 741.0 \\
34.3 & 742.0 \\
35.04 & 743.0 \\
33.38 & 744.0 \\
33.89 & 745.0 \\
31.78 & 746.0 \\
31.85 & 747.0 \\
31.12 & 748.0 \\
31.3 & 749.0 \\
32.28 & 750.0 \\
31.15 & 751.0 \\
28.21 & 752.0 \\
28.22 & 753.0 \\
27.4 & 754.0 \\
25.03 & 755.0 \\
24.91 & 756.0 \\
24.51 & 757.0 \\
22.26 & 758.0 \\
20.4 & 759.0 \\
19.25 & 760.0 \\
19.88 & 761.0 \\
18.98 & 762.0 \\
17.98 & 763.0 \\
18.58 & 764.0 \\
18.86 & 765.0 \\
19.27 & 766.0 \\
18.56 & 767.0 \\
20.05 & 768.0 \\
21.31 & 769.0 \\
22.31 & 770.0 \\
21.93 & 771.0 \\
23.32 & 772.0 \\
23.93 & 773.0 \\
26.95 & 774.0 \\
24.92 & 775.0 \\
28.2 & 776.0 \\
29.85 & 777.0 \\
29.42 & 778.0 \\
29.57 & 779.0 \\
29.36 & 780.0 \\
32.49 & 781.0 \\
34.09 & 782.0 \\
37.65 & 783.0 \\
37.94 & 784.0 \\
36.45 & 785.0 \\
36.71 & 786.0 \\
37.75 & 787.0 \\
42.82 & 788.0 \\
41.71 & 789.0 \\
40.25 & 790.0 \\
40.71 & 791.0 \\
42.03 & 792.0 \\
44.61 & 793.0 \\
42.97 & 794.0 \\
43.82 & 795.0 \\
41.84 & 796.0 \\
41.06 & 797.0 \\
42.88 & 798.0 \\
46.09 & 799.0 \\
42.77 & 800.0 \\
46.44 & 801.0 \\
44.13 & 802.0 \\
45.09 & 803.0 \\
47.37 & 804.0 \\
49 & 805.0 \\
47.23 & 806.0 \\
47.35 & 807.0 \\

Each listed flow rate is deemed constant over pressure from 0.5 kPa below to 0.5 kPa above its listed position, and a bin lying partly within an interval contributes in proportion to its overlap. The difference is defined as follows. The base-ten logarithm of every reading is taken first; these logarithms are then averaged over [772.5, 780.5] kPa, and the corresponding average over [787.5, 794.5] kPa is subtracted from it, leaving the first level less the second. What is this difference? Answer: -0.18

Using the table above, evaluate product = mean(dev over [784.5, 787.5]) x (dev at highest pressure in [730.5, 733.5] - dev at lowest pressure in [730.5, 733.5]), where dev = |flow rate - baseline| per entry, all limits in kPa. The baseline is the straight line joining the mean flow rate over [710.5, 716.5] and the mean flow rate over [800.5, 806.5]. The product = 12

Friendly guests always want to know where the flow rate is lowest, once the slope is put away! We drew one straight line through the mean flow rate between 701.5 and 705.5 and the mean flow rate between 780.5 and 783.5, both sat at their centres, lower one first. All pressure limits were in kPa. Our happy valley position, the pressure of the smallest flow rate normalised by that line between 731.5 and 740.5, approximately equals 739.0 kPa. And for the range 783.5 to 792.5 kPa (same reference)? 785.0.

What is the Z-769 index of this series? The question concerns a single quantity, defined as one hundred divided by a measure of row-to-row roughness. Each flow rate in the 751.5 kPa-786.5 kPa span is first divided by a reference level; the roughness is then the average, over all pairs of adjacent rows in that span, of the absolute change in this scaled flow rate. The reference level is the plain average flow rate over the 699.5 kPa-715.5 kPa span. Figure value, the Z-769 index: 2709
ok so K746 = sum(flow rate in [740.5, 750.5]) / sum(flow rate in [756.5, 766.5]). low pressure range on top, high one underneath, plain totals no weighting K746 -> 1.6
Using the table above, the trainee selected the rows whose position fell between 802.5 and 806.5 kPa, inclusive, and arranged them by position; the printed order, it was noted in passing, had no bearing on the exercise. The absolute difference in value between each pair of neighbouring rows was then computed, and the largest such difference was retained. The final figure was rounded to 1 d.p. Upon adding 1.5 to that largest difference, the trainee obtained 3.8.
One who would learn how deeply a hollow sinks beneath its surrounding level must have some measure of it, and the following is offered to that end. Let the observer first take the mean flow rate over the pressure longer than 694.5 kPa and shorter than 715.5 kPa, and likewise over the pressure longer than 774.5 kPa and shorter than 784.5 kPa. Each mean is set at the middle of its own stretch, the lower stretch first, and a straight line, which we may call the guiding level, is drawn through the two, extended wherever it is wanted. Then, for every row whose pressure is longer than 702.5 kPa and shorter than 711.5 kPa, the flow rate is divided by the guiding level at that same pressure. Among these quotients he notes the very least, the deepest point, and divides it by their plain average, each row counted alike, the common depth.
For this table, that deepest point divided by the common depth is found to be 0.94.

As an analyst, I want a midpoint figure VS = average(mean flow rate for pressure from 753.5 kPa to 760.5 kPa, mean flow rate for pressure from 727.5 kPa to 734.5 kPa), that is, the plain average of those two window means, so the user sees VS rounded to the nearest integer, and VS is 30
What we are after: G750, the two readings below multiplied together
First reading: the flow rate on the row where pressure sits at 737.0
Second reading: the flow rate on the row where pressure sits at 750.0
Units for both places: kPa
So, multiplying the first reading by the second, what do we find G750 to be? 1121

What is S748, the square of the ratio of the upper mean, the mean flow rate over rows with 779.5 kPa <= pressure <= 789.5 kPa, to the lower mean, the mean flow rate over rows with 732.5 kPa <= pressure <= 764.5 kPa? 1.6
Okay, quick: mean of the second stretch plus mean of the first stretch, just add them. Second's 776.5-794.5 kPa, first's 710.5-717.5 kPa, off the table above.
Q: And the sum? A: 66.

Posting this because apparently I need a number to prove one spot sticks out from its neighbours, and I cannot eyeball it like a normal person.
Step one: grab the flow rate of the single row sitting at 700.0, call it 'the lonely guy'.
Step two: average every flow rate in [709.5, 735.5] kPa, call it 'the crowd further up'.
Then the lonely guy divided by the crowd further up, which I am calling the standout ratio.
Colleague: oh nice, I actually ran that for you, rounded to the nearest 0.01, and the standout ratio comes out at 1.03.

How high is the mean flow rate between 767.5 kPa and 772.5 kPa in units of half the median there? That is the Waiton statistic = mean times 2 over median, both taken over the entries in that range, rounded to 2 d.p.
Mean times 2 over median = 1.99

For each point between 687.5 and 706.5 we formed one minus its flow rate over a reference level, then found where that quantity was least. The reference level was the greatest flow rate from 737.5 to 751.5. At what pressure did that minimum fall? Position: 695.0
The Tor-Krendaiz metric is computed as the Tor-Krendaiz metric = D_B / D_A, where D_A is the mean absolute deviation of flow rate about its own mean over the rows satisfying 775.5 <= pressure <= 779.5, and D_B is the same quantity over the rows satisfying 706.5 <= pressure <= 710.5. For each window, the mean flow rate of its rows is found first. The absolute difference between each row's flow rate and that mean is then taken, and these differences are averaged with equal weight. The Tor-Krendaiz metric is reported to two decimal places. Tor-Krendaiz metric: 0.86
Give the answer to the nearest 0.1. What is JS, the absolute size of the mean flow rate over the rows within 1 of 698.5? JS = 36.3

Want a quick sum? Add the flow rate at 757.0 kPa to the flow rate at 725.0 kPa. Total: 61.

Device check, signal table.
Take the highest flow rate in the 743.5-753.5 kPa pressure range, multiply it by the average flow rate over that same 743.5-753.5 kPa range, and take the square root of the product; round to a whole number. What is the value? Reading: 33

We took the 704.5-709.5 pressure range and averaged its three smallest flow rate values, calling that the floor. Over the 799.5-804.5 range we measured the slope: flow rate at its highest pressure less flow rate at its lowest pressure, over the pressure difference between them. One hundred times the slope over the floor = 3.6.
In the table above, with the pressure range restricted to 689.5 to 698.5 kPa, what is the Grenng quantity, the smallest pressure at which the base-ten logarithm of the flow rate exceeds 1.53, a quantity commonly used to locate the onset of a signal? 690.0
